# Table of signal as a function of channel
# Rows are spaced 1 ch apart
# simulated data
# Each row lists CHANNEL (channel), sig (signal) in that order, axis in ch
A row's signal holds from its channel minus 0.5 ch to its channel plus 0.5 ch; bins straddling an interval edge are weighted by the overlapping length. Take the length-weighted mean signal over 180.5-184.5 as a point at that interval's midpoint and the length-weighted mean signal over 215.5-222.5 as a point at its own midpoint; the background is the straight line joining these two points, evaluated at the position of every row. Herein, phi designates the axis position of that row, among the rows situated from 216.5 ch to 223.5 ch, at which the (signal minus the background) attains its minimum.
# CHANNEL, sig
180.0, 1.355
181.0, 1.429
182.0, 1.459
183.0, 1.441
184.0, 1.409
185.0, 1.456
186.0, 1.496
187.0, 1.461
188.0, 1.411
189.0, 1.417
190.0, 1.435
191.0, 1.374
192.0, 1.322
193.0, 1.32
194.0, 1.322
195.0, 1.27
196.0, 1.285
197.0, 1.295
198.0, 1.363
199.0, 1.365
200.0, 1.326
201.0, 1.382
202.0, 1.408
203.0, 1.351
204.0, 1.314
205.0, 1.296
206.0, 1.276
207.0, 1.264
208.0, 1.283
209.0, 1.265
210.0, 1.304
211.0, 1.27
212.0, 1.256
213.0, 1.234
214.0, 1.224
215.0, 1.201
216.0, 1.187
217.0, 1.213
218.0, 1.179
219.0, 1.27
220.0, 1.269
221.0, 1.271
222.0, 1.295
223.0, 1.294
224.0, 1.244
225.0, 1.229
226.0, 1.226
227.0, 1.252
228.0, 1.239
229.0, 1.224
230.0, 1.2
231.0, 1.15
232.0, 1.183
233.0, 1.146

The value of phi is 218.0 ch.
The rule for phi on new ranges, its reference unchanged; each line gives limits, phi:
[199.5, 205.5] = 205.0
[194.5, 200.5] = 195.0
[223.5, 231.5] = 231.0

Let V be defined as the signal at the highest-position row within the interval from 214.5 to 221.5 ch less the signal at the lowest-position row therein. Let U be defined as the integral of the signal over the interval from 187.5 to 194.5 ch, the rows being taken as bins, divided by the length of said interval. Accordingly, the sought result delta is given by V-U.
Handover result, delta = -1.30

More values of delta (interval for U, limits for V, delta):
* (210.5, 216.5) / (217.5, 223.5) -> -1.11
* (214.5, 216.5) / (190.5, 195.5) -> -1.30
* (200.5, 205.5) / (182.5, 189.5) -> -1.37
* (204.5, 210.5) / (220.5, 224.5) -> -1.31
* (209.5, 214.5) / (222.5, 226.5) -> -1.33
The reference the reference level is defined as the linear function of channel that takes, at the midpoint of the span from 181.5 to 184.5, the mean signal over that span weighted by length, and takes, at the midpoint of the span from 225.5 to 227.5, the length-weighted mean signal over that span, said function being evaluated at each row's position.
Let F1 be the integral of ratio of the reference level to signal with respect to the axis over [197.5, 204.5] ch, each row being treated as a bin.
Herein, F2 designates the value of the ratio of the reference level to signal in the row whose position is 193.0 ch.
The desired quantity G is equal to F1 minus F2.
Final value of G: 5.93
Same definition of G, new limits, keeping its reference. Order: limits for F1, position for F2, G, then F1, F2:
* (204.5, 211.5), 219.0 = 6.23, 7.24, 1.00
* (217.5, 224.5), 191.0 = 6.01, 7.03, 1.02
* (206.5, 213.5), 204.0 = 6.23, 7.25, 1.02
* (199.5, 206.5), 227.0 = 6.07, 7.06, 0.99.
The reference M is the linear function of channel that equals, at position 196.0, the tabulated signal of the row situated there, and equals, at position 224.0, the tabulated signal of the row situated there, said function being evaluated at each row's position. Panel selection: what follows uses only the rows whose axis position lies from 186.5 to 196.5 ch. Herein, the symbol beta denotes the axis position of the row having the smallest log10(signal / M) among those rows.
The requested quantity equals 195.0 ch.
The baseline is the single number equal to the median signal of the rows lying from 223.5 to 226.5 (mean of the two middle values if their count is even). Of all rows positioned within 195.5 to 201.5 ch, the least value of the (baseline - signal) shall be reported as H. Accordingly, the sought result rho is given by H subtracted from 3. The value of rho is 3.153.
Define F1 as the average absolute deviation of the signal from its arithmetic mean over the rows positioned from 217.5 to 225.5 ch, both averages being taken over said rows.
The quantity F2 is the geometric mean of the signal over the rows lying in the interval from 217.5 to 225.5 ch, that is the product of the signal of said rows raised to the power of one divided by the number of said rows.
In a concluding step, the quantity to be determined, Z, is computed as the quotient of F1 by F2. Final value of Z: 0.023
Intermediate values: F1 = 0.029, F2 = 1.26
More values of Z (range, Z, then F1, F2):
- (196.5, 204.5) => 0.022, 0.029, 1.35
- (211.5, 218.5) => 0.017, 0.021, 1.21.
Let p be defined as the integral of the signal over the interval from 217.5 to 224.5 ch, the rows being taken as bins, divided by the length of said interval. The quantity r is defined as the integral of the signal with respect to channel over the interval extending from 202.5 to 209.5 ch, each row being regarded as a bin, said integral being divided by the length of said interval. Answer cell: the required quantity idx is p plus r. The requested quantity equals 2.55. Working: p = 1.26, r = 1.29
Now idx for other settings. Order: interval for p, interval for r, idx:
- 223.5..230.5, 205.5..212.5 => 2.50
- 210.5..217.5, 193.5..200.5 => 2.54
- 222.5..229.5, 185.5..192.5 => 2.66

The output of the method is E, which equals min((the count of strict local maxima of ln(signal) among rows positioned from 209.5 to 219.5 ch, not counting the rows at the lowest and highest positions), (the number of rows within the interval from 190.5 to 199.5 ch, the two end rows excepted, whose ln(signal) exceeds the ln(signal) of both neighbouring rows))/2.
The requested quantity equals 0.50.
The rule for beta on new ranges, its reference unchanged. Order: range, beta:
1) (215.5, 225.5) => 218.0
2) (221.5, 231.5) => 231.0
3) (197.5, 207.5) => 207.0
